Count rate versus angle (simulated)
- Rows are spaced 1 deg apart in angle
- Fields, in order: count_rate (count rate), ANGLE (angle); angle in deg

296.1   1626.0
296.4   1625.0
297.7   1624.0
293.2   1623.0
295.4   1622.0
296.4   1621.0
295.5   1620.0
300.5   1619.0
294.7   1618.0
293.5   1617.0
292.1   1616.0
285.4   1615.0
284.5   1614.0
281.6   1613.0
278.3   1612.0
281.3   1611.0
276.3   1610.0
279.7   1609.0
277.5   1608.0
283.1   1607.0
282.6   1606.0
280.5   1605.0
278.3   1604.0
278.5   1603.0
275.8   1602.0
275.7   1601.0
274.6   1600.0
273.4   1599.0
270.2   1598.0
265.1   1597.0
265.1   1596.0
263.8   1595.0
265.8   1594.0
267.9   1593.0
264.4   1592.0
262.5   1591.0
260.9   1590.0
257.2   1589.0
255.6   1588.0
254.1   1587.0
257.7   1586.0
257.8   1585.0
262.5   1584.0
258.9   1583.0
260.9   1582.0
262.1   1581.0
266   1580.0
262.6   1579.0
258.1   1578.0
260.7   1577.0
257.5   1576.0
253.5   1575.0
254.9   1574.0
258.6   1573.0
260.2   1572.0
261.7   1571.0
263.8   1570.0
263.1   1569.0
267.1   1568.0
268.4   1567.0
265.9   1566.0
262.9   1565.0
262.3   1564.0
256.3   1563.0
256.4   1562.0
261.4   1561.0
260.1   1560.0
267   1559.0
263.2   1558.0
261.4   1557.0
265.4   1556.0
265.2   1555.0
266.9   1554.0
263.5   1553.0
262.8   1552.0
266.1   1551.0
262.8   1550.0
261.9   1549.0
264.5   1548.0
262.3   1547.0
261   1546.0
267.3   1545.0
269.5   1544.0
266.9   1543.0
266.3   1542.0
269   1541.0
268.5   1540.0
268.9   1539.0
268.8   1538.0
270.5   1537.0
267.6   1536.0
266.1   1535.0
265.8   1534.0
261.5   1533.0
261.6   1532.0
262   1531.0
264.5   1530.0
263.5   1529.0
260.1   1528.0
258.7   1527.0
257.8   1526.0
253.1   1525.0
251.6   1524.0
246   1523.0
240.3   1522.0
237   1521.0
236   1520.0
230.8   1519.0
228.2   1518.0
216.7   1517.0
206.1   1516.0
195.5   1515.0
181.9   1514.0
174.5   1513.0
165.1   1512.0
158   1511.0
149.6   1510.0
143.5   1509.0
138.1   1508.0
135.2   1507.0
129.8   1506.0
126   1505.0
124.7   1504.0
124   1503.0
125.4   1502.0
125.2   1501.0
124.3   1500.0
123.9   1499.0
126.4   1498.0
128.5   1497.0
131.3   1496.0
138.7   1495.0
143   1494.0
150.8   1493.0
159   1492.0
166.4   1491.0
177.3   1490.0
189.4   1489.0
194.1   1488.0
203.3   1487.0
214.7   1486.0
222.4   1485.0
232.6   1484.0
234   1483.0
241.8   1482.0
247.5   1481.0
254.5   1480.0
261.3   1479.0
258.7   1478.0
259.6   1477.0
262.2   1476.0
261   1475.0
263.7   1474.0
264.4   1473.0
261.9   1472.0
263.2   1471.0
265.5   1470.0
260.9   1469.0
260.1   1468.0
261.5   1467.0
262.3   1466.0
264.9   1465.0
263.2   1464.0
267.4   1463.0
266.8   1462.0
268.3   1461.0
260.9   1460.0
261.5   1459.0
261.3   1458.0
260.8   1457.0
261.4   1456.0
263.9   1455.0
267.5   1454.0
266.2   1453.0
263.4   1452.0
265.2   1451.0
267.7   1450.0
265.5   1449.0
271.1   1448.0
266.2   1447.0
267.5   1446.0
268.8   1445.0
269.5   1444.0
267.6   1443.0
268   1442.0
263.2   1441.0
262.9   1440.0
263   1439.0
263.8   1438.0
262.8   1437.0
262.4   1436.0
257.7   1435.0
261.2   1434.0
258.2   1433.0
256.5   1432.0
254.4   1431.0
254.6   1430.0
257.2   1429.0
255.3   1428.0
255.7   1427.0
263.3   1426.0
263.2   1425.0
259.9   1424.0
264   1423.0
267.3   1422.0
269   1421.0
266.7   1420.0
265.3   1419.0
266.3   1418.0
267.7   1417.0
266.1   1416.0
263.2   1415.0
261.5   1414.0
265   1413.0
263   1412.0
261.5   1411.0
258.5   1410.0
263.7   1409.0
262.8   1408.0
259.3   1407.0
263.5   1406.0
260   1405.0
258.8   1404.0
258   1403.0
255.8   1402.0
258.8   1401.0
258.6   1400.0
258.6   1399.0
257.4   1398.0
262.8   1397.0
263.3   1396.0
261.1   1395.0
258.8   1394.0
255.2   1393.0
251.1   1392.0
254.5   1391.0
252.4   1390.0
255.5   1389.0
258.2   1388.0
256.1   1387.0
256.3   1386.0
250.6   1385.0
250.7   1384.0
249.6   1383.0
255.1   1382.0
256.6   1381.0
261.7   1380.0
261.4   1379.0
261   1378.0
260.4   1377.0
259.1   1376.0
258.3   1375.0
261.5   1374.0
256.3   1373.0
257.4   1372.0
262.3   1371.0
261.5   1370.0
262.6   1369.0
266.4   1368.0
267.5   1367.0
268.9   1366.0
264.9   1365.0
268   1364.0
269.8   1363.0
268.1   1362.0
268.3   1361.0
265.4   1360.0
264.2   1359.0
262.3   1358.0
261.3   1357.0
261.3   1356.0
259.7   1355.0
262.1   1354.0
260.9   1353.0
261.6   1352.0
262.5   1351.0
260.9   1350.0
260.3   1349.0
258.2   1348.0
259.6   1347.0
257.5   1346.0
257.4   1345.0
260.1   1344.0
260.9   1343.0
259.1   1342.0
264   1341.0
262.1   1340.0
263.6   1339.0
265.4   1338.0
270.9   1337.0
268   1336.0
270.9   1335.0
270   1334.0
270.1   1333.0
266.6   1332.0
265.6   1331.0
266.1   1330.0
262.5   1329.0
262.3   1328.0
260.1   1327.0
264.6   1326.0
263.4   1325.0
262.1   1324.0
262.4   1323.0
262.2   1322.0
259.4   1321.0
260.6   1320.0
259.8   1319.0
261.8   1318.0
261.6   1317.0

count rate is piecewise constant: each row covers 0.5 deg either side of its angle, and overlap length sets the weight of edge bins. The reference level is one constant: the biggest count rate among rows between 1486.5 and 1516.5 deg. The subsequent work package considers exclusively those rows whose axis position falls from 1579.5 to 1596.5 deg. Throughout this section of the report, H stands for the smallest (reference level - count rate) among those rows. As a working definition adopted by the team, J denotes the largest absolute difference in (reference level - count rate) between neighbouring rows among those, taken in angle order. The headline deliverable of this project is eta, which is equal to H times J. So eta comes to -290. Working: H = -61.8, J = 4.7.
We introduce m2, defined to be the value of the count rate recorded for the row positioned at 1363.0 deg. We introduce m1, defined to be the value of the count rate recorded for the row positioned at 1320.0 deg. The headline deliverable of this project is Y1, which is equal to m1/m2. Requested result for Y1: 0.97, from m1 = 260.6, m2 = 269.8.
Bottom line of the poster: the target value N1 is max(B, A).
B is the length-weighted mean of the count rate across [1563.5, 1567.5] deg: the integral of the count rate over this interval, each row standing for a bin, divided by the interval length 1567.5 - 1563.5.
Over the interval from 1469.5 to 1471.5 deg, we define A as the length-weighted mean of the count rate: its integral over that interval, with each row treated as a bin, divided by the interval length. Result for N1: 265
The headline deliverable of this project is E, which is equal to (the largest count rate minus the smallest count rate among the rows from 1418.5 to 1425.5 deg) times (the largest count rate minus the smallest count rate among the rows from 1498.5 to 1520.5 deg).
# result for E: 1020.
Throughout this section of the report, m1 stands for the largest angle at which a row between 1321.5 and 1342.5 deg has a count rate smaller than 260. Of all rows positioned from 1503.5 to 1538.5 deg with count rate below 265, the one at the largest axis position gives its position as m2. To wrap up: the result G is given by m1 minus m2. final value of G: -191 deg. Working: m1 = 1342.0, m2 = 1533.0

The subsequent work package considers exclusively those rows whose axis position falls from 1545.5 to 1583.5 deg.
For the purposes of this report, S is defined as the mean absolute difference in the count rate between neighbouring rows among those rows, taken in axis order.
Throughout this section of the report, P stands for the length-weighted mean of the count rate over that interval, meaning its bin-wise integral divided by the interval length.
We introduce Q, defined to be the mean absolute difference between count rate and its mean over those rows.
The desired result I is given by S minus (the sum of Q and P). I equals -262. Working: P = 262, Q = 2.7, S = 2.6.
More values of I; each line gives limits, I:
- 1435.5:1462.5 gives -266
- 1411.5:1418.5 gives -264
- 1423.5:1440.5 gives -261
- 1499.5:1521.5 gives -198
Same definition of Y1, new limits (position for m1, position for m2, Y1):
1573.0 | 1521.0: 1.09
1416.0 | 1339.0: 1.01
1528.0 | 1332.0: 0.98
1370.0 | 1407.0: 1.01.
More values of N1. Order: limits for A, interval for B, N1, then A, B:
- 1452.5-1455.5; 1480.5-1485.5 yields 266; 266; 236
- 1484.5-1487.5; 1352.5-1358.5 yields 261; 213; 261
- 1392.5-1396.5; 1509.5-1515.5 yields 260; 260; 171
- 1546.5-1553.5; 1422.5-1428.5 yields 263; 263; 260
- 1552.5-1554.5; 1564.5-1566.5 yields 265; 265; 264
